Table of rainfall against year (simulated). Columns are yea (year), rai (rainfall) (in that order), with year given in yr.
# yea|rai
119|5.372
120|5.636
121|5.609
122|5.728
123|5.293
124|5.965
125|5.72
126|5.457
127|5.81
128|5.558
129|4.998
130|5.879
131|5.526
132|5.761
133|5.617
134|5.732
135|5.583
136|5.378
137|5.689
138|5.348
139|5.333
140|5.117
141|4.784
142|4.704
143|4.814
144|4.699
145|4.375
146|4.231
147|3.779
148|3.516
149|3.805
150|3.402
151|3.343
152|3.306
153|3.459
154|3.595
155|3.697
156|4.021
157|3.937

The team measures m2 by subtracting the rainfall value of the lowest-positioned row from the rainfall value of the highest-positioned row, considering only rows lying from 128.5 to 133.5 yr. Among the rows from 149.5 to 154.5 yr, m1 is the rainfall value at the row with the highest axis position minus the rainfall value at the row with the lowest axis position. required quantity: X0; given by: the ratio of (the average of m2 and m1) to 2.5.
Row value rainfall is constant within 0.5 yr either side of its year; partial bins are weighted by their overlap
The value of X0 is 0.16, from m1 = 0.2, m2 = 0.6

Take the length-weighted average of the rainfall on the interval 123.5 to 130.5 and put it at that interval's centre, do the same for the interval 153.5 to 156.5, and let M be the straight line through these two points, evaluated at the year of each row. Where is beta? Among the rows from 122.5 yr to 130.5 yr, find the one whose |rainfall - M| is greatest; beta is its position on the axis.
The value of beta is 123 yr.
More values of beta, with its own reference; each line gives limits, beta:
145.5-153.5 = 148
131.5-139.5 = 137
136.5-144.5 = 137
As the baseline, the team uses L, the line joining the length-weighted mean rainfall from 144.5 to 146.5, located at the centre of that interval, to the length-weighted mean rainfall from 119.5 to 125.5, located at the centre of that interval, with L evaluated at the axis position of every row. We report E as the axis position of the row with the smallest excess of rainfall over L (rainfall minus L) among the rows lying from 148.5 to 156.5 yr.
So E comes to 151 yr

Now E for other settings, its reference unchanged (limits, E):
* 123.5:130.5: 129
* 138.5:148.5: 148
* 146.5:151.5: 148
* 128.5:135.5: 129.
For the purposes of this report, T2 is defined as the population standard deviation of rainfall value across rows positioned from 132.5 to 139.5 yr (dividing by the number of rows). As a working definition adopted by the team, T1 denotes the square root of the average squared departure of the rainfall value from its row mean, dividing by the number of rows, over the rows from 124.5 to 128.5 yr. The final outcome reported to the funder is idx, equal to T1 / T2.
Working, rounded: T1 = 0.14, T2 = 0.16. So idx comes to 0.9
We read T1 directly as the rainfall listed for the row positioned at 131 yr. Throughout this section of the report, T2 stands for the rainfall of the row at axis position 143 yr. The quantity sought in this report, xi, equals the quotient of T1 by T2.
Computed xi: 1.15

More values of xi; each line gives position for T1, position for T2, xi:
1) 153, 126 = 0.63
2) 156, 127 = 0.69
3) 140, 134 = 0.89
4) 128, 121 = 0.99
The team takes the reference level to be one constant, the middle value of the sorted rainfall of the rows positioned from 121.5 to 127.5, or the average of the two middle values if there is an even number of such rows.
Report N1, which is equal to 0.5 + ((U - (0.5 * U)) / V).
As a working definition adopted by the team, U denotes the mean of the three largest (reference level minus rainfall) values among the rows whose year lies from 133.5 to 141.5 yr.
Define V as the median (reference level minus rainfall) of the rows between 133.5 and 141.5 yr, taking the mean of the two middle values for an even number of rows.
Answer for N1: 1.39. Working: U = 0.6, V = 0.4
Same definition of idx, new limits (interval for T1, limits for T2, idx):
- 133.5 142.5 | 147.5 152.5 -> 1.9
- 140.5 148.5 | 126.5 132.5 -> 1.6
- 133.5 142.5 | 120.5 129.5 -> 1.3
